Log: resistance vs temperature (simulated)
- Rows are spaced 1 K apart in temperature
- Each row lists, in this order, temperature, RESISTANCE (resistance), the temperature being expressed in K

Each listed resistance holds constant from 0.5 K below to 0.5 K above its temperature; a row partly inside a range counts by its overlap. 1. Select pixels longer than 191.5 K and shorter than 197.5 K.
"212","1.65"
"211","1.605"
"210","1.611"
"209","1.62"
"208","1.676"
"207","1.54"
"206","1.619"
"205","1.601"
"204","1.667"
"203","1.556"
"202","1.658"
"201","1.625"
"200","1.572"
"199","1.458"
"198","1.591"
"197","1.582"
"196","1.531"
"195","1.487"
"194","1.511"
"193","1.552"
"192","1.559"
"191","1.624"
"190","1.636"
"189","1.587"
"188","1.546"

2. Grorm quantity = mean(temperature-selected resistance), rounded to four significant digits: 1.537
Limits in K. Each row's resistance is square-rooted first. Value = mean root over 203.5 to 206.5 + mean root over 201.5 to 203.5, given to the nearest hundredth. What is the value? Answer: 2.54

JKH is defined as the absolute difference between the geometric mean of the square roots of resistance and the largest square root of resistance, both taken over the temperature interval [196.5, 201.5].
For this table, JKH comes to 0.0239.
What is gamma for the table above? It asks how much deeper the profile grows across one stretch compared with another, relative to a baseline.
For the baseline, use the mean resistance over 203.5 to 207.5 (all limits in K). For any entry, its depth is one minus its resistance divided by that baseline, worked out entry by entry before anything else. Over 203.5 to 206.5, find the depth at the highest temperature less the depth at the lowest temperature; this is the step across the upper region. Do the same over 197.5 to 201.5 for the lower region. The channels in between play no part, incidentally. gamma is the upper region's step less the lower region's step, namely 0.051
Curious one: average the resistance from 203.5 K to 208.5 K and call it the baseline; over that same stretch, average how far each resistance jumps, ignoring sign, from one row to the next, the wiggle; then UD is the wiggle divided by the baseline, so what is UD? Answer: 0.046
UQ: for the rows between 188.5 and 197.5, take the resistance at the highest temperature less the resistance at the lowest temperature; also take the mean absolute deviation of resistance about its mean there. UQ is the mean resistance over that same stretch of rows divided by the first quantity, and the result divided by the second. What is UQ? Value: -7989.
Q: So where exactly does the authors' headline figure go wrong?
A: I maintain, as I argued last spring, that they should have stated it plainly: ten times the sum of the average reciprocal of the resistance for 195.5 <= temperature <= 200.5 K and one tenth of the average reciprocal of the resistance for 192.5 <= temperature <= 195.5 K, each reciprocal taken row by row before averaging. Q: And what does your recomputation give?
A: 7.13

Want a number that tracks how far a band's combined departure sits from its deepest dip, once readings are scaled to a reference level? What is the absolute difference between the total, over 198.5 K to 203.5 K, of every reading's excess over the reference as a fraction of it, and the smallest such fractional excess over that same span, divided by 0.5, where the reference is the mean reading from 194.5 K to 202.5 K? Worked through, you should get 0.20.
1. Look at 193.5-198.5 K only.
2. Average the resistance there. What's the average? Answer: 1.54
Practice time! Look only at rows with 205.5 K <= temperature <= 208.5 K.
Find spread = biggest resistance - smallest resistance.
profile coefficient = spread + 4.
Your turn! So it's 4.14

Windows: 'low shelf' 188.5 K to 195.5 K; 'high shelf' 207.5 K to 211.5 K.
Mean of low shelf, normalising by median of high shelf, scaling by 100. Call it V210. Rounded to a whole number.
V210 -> 97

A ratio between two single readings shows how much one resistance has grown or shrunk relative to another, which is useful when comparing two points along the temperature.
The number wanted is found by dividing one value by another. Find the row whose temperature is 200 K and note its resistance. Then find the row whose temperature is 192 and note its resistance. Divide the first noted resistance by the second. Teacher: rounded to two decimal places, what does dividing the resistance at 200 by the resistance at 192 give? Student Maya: 1.01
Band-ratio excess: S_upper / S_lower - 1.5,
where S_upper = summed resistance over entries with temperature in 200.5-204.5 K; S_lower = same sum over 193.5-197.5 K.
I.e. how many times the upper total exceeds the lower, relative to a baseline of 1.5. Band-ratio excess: -0.435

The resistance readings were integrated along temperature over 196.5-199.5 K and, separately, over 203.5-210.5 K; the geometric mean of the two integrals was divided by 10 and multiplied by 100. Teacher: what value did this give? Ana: 72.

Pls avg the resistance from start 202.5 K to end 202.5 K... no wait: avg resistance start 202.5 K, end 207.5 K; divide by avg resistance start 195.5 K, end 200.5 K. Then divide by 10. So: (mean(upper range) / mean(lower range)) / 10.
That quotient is 0.1032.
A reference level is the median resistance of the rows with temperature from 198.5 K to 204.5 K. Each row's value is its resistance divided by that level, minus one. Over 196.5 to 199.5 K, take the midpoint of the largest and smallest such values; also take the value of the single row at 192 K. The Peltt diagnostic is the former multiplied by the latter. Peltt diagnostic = 0.0011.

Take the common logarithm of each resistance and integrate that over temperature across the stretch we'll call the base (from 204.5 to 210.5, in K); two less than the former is -0.76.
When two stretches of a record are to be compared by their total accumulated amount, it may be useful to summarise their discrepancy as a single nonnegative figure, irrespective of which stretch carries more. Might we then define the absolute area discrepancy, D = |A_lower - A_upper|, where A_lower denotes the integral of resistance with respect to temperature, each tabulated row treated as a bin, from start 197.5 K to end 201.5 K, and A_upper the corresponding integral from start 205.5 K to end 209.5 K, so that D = 0.21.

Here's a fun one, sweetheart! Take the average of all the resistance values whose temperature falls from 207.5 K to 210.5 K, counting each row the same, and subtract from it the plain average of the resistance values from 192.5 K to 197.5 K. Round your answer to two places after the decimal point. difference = 0.10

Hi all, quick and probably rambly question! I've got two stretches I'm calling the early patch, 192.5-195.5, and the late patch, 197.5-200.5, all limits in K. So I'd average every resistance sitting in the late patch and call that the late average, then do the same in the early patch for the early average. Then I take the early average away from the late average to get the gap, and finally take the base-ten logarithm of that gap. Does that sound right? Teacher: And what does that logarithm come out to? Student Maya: -1.6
